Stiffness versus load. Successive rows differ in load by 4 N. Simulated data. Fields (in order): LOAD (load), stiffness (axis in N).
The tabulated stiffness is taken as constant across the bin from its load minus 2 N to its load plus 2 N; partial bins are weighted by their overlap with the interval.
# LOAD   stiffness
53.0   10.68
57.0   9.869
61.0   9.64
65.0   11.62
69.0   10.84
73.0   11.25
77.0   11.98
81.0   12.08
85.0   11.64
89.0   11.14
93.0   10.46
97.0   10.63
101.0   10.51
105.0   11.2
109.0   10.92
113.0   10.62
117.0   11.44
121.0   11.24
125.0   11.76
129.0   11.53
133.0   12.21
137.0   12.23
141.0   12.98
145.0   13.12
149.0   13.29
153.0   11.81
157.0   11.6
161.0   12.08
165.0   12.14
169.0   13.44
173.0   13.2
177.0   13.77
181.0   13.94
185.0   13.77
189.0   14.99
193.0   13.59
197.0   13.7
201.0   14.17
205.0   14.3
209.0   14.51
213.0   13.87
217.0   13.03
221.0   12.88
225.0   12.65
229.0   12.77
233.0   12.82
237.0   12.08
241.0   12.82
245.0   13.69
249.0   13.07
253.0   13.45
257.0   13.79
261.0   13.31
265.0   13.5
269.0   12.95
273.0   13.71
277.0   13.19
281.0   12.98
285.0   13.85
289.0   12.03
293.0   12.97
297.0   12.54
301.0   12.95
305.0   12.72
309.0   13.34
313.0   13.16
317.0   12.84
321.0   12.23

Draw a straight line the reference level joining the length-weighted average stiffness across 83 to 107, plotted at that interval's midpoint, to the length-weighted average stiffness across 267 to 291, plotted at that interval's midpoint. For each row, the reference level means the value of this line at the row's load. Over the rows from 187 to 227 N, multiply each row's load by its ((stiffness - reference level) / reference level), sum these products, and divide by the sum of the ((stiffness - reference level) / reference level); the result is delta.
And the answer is 201.9 N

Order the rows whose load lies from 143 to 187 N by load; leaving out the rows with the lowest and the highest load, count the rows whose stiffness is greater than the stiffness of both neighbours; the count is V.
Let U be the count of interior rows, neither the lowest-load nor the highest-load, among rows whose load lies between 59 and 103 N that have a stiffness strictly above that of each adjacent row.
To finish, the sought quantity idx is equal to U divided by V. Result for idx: 1.0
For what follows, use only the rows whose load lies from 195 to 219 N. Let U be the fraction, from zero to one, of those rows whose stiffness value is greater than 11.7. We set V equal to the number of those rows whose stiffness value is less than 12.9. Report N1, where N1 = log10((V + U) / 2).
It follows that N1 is -0.3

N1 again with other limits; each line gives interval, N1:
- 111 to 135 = 0.5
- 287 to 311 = 0.3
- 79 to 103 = 0.5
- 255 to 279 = -0.3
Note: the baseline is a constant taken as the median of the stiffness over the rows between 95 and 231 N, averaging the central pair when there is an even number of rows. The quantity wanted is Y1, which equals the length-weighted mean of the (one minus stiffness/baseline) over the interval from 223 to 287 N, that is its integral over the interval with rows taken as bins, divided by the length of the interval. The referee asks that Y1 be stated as -0.026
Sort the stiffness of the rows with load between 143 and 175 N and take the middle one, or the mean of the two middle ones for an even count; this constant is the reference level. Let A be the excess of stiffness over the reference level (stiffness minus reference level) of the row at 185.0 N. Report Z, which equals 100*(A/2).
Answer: 57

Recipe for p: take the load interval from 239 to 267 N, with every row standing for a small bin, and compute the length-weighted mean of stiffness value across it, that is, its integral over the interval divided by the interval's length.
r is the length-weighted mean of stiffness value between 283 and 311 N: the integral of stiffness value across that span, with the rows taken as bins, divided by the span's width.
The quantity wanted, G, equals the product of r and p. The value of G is 173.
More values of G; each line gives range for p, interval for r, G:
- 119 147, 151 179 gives 153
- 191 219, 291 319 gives 180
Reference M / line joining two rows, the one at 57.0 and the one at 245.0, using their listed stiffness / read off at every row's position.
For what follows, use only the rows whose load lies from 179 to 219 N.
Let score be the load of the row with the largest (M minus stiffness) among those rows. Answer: 217.0 N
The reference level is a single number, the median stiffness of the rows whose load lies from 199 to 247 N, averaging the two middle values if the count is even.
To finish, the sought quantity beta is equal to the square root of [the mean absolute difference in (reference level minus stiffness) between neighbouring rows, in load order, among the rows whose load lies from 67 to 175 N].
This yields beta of 0.671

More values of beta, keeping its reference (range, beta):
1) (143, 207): 0.738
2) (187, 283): 0.684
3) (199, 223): 0.628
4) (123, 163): 0.680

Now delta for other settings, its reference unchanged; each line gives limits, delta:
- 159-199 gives 182.4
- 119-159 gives 141.2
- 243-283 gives 256.3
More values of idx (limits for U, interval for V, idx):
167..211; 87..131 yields 0.5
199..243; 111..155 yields 0.7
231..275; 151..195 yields 1.0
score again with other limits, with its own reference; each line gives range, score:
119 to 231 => 225.0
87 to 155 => 113.0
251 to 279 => 269.0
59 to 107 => 61.0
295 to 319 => 317.0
